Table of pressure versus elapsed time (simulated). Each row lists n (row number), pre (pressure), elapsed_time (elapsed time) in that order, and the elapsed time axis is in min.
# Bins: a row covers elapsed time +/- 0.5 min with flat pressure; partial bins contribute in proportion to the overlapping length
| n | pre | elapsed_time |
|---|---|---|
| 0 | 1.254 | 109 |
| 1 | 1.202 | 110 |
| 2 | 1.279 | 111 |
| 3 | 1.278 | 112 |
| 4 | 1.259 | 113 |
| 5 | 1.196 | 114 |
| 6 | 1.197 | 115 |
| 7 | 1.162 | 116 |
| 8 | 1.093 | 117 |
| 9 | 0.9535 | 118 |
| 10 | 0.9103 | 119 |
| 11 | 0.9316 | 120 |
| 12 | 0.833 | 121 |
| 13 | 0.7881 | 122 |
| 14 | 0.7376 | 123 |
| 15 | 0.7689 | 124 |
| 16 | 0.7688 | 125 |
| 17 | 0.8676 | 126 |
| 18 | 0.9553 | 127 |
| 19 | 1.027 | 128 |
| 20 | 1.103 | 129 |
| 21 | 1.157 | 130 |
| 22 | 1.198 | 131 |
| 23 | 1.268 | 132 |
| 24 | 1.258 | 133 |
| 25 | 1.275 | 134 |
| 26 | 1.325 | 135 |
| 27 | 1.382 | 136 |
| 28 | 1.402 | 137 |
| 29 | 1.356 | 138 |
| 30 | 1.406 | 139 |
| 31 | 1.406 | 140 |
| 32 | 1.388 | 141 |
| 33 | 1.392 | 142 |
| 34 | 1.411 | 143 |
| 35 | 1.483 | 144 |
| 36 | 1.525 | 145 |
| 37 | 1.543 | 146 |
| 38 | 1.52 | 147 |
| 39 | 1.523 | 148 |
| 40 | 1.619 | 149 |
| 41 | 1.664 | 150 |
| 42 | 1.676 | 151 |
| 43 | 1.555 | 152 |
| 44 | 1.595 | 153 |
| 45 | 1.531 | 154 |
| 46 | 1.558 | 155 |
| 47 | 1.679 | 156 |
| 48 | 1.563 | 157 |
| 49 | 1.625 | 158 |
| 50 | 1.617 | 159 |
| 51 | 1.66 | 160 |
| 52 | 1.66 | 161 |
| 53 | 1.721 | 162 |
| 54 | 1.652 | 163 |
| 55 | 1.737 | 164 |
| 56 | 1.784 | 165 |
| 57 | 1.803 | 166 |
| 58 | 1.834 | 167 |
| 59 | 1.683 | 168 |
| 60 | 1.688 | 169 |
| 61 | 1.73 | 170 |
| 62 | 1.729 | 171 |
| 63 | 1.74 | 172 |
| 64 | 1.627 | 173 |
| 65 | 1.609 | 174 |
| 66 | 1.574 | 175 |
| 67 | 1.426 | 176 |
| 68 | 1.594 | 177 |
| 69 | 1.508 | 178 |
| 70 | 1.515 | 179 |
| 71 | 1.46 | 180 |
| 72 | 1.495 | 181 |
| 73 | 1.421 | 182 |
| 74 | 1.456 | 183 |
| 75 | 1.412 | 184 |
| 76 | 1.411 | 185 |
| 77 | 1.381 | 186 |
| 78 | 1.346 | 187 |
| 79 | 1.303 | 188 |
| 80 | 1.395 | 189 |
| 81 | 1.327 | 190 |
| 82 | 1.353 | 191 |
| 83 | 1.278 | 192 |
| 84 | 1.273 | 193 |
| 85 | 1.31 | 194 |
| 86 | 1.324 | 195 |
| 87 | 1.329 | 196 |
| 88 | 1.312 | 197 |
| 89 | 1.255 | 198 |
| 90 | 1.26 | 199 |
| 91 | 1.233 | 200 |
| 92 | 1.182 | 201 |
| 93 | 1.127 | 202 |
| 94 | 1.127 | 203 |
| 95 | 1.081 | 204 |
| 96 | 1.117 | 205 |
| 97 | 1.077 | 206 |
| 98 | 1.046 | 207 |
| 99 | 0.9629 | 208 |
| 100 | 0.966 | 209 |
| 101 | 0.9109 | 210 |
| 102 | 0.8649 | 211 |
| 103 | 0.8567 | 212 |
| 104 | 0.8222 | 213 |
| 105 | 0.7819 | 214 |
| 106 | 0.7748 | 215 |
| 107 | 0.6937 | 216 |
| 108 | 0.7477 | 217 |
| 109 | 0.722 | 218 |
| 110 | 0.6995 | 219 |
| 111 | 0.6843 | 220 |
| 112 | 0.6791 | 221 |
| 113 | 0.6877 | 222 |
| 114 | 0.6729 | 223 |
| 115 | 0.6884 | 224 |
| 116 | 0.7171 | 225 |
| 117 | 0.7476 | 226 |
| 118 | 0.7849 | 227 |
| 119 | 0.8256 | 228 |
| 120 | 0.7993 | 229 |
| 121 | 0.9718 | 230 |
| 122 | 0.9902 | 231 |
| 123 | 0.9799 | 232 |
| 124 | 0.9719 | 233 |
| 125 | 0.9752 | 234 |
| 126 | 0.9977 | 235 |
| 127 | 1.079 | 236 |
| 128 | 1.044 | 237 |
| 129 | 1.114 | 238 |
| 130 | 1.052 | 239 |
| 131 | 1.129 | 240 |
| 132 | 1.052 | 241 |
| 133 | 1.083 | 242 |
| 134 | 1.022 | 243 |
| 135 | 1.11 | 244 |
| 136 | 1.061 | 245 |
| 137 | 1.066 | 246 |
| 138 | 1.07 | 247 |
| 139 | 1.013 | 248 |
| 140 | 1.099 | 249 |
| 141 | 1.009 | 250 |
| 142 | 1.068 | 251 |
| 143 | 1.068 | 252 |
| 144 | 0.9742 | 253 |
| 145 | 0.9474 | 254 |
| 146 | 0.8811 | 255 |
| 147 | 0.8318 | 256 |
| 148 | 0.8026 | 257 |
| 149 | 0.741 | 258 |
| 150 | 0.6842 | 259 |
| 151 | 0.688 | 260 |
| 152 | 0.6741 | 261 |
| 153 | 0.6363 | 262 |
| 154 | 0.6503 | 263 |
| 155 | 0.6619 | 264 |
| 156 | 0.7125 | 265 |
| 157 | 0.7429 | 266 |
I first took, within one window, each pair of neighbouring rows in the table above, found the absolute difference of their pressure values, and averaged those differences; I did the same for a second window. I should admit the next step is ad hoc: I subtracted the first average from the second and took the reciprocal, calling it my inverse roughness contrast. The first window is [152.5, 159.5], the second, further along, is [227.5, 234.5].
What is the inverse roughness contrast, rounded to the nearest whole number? -38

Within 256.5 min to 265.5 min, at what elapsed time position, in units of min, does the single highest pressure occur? 257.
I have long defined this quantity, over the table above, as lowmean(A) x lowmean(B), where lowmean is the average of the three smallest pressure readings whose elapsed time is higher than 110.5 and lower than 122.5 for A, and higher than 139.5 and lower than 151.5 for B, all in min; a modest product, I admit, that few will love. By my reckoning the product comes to 1.2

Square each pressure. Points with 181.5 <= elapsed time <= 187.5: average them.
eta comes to 2.0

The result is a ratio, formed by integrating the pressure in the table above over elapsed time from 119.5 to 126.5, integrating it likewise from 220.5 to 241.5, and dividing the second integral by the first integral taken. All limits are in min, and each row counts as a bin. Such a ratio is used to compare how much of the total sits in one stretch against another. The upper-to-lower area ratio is 3.3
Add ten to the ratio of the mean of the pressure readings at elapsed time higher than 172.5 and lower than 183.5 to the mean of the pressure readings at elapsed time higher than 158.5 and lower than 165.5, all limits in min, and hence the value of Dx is 10.9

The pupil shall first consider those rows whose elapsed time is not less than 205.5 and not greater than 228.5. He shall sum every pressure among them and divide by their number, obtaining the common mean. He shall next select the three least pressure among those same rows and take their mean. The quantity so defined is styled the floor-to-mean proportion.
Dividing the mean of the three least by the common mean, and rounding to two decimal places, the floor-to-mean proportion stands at 0.85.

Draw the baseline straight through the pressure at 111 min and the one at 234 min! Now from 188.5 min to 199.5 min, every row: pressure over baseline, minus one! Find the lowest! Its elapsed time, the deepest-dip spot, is 198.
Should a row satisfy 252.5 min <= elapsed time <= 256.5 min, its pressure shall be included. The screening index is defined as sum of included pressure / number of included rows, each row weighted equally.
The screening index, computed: 0.91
